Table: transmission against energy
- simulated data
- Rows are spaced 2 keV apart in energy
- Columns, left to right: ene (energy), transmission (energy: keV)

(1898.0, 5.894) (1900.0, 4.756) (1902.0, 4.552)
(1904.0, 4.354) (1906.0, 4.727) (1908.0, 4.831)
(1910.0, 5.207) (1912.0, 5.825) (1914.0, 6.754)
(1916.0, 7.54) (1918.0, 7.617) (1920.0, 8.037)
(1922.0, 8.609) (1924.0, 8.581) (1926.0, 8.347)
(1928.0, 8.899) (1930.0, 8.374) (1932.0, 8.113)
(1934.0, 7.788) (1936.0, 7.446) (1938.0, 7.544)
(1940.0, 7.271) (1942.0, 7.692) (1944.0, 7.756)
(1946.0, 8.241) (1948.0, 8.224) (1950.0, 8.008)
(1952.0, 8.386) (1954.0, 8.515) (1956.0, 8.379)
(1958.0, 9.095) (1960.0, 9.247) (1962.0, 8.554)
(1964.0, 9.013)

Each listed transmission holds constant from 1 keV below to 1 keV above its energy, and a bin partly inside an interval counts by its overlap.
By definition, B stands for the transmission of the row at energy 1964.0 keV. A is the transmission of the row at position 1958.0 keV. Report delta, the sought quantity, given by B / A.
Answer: 0.99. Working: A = 9.095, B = 9.013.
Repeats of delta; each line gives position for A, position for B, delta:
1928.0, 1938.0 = 0.85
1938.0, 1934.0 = 1.03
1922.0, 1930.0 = 0.97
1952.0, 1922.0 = 1.03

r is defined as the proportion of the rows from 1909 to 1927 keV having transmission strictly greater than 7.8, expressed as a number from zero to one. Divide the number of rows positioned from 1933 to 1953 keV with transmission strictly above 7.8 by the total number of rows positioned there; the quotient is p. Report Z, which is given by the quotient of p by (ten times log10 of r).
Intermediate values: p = 0.4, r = 0.44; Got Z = -0.11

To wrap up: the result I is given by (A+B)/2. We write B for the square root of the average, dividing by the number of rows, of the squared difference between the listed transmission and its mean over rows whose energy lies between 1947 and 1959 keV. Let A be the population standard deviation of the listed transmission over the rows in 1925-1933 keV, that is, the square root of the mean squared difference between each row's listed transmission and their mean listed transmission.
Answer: 0.31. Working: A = 0.29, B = 0.34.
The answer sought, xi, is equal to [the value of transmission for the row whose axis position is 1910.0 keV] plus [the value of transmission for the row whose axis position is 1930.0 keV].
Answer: 13.6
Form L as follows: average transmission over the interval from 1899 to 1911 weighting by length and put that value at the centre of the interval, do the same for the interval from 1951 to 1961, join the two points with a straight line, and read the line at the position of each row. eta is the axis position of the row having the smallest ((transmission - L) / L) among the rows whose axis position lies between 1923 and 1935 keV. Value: 1934.0 keV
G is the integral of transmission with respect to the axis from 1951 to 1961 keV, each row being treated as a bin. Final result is 87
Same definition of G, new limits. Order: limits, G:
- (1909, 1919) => 66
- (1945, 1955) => 83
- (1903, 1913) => 50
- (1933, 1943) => 75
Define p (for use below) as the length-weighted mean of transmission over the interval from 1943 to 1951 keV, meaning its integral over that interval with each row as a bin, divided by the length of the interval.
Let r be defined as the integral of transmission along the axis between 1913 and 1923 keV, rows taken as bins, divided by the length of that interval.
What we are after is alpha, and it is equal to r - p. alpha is -0.3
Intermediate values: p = 8.1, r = 7.7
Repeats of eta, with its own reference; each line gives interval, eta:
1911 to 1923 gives 1912.0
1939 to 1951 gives 1950.0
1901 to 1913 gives 1904.0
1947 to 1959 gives 1956.0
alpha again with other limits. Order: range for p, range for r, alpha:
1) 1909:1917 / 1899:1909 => -1.7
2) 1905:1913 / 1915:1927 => 3.0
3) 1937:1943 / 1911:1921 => -0.3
